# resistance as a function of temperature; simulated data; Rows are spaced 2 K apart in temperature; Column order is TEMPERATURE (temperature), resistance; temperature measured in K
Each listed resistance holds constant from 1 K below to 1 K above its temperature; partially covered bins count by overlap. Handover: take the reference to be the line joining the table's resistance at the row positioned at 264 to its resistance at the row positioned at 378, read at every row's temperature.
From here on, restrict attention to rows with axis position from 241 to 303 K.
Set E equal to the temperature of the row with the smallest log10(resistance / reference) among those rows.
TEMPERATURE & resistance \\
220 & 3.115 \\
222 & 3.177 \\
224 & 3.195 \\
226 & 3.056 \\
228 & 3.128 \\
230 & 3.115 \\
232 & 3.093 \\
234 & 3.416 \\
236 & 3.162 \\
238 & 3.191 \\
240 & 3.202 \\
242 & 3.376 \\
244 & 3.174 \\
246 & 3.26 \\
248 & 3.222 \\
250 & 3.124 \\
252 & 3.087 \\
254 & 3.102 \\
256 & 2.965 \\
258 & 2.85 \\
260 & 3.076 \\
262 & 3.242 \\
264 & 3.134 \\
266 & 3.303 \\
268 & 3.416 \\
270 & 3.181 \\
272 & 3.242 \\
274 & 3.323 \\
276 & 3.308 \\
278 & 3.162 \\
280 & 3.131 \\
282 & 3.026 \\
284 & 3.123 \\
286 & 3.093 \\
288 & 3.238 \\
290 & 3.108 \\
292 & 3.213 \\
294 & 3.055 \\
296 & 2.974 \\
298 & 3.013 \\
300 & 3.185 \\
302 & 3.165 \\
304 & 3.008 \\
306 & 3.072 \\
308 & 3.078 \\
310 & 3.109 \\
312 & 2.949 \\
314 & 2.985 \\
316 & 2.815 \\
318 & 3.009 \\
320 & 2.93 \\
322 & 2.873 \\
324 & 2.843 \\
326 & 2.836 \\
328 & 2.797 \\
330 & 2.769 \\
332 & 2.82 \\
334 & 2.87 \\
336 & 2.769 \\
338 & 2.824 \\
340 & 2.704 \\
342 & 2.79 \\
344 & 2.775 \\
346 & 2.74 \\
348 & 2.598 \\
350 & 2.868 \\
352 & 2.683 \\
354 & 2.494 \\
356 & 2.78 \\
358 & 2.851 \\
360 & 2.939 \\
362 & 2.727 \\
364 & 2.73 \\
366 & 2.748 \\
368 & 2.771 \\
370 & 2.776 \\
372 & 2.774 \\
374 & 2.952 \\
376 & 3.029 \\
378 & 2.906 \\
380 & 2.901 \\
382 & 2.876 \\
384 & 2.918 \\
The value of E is 258 K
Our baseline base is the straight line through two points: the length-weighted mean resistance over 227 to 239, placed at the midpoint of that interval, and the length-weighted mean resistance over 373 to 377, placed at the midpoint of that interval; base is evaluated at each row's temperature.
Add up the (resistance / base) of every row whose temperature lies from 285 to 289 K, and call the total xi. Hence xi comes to 2.035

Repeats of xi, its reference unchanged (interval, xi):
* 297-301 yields 2.003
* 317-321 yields 1.936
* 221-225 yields 1.993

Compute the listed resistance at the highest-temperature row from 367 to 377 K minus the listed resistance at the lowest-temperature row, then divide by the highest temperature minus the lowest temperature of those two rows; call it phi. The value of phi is 0.032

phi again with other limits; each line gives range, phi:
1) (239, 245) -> -0.007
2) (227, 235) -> 0.048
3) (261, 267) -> 0.015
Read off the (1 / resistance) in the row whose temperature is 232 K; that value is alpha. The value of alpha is 0.323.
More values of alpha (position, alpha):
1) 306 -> 0.326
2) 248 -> 0.310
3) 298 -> 0.332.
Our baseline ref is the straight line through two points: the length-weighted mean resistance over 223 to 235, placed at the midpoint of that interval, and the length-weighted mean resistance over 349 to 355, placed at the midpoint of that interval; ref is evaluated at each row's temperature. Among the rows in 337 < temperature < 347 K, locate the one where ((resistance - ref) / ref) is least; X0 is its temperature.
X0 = 340 K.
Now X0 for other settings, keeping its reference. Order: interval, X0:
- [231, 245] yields 232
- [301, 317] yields 316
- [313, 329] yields 316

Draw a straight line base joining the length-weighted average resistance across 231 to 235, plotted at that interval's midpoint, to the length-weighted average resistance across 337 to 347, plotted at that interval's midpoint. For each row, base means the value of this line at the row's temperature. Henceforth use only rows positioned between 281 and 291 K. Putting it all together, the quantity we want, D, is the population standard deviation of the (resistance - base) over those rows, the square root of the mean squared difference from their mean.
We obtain 0.08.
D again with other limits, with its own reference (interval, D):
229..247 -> 0.11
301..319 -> 0.08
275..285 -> 0.08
